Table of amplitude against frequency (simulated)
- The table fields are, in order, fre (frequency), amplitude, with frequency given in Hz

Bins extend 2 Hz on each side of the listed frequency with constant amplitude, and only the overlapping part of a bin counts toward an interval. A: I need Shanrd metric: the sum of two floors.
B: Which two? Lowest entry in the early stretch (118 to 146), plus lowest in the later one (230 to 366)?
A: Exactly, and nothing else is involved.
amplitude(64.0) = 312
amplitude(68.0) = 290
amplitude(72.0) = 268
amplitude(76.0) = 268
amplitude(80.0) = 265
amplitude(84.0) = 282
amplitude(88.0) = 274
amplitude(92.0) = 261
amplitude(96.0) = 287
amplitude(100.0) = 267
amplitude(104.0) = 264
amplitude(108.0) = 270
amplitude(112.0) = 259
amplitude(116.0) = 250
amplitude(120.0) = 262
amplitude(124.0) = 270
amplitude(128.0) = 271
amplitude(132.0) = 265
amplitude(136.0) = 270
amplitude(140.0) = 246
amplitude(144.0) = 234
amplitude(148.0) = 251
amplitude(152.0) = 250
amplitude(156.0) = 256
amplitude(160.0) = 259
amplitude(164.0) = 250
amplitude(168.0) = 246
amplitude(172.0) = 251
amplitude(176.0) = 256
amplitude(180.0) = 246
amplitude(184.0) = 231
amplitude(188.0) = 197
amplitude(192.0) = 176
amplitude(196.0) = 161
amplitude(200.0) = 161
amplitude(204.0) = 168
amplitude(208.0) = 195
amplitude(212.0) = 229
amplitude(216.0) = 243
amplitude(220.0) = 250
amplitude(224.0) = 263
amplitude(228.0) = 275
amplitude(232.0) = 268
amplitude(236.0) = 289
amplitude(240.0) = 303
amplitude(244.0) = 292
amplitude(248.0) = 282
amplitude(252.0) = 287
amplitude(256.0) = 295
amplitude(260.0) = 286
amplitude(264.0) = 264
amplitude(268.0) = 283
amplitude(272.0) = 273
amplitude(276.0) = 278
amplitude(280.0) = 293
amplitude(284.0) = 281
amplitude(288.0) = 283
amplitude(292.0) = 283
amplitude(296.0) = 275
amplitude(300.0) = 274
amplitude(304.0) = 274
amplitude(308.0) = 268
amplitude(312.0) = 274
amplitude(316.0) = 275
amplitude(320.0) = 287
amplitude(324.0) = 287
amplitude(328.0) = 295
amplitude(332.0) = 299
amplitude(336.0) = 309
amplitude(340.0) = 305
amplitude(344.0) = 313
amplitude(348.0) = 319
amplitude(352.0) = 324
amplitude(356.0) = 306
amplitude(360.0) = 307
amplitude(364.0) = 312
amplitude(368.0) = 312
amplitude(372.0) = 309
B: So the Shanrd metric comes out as 498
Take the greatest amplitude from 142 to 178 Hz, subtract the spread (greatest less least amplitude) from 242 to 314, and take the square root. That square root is 15.1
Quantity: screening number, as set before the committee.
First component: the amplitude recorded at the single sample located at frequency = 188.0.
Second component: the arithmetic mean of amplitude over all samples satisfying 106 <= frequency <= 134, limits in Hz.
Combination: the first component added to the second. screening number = 461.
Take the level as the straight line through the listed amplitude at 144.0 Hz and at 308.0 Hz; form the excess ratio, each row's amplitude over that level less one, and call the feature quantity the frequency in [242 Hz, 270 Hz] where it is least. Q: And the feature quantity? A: 264.0 Hz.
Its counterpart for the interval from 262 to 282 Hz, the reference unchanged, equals 264.0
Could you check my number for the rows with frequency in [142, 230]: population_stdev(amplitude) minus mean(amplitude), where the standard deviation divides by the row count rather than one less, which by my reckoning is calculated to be -195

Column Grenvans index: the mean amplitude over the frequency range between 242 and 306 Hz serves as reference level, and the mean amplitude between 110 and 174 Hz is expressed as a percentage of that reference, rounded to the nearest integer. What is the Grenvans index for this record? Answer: 91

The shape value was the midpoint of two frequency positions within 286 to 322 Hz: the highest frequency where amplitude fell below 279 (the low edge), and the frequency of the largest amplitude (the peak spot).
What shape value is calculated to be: 318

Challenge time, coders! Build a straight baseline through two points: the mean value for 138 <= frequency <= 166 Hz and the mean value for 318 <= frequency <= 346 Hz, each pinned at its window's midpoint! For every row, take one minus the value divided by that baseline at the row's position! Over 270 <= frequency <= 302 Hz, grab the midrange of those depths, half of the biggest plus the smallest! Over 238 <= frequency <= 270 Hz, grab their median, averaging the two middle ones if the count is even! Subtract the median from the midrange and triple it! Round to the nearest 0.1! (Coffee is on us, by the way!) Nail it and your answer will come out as 0.1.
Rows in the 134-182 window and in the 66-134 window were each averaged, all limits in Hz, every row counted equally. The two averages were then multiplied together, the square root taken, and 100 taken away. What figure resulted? 160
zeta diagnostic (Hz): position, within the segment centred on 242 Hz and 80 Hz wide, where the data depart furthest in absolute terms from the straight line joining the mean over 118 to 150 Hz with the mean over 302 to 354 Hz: 204.0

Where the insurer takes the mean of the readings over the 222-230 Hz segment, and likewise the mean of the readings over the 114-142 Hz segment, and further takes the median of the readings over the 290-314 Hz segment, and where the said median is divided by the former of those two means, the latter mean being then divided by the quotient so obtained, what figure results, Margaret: 257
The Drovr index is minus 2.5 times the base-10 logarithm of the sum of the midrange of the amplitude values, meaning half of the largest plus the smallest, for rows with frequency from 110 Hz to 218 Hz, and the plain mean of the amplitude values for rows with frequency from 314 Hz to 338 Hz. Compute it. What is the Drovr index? -6.76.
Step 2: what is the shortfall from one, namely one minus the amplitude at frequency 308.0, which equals -267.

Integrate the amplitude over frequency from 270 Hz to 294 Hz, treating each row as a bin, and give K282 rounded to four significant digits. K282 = 6764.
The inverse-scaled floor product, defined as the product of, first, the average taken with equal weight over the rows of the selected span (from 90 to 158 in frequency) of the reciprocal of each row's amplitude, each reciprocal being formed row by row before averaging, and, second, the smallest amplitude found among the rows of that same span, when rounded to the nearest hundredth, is 0.90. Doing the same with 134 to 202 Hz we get 0.71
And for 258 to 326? 0.95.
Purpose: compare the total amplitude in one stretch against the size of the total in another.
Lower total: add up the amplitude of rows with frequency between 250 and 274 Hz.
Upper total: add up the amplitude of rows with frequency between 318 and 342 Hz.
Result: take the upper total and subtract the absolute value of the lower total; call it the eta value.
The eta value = 94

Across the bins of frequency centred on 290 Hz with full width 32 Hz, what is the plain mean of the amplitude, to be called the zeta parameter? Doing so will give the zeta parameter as 280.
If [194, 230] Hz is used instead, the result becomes 216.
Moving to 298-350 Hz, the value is 291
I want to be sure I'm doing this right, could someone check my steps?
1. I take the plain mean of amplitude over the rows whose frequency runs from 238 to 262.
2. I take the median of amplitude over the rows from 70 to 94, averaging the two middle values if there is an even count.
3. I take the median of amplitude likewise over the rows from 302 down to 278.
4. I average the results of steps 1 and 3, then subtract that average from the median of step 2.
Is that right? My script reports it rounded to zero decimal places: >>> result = -18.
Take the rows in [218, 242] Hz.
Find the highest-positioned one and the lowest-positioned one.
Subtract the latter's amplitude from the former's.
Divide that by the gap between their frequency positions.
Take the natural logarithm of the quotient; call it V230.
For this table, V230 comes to 1.0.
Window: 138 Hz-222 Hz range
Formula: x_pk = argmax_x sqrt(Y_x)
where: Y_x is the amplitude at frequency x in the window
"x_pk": 160.0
